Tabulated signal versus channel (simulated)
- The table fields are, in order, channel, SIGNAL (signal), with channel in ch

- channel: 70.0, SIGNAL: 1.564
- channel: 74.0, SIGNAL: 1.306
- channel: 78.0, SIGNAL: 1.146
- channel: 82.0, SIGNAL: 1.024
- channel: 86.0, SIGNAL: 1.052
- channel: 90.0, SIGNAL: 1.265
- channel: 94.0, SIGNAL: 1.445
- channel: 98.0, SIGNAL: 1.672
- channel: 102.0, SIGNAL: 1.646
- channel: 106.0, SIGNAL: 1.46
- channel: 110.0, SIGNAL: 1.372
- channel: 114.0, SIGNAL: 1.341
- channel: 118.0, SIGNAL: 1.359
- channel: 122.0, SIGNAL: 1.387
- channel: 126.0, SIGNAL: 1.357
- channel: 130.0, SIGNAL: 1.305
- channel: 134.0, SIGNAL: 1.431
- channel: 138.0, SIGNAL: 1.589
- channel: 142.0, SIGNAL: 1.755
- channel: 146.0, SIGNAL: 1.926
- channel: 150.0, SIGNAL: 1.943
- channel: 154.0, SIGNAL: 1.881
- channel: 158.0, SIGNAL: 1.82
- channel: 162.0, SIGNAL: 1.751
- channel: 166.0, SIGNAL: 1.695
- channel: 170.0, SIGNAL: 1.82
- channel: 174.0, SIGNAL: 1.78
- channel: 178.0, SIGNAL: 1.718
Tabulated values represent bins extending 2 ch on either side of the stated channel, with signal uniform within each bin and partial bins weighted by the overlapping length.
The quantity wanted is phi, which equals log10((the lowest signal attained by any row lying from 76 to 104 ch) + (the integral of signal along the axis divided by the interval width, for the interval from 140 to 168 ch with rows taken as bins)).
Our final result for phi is 0.455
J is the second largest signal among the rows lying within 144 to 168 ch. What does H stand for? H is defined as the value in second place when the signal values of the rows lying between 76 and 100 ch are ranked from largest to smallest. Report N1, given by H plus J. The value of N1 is 3.37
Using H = 1.445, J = 1.926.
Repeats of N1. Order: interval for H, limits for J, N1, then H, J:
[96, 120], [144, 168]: 3.57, 1.646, 1.926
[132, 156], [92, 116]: 3.57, 1.926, 1.646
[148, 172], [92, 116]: 3.53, 1.881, 1.646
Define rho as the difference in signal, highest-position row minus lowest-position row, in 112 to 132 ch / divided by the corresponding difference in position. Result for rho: -0.002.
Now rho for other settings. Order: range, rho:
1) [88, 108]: 0.012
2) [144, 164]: -0.011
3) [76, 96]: 0.019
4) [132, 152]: 0.032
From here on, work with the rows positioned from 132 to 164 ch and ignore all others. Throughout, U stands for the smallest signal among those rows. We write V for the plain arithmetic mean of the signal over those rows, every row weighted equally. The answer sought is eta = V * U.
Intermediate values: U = 1.431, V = 1.76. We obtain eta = 2.5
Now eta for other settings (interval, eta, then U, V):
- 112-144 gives 1.9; 1.305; 1.44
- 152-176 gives 3.0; 1.695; 1.79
